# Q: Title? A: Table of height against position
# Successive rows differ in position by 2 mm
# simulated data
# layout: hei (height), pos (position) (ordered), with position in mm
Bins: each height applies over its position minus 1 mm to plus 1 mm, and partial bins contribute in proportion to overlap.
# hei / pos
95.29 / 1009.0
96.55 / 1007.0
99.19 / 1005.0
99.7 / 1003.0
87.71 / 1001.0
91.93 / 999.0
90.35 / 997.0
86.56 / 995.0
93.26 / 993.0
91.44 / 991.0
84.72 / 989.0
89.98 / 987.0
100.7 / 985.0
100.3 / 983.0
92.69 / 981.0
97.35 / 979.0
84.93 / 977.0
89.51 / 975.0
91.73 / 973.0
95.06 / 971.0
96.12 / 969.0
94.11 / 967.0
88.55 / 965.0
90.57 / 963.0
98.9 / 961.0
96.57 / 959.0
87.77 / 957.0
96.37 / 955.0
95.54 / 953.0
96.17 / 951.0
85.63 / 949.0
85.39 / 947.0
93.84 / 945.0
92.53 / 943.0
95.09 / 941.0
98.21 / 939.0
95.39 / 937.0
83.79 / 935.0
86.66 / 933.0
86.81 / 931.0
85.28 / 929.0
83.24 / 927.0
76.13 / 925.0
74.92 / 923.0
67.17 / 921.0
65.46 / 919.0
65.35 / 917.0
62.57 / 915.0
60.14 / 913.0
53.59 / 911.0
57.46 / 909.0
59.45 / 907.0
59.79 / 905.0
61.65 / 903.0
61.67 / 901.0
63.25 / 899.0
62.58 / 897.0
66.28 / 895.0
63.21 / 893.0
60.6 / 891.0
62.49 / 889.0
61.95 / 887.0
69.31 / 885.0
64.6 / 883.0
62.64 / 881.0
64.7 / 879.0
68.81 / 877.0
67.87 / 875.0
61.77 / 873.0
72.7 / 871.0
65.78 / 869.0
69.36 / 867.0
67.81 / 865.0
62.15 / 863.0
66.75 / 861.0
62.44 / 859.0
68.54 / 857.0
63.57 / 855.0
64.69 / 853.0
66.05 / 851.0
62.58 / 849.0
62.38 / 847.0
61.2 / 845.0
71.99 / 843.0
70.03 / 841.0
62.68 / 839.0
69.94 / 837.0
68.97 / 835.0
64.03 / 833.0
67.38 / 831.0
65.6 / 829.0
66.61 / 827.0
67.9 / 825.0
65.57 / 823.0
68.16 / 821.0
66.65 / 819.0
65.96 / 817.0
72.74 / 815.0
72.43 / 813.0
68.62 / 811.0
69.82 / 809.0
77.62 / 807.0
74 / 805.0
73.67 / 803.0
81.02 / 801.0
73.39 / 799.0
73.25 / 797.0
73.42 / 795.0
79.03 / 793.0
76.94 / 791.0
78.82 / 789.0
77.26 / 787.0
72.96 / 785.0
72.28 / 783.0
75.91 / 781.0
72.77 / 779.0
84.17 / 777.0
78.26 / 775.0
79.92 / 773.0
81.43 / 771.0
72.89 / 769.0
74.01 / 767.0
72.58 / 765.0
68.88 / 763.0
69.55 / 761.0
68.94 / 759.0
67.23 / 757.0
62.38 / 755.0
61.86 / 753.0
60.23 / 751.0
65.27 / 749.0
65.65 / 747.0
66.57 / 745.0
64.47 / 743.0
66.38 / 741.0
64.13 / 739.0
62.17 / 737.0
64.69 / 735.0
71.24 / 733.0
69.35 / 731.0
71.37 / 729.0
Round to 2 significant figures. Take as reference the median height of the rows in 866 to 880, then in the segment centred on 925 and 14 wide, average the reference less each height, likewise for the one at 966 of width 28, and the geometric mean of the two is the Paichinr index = 15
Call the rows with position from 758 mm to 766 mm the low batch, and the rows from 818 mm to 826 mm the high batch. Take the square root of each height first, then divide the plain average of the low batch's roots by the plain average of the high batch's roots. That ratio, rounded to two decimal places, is 1.02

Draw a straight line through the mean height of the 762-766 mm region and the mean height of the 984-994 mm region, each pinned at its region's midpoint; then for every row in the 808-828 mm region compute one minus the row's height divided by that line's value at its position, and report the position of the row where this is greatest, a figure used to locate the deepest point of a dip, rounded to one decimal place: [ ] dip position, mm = 823.0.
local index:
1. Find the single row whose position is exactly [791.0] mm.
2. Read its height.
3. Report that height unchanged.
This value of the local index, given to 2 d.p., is 76.94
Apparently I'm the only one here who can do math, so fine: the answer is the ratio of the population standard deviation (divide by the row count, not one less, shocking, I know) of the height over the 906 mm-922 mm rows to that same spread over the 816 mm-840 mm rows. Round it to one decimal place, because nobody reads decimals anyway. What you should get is 2.2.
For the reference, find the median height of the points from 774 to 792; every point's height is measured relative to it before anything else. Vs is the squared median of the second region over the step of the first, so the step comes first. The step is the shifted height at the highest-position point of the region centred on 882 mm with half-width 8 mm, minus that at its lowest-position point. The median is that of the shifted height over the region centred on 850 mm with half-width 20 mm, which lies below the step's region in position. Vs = -23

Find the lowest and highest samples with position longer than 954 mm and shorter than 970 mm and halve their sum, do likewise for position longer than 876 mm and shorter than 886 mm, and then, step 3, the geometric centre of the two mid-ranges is 78.5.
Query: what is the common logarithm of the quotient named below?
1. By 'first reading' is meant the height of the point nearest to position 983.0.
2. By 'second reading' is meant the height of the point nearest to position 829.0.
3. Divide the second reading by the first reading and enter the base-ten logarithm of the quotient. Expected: -0.18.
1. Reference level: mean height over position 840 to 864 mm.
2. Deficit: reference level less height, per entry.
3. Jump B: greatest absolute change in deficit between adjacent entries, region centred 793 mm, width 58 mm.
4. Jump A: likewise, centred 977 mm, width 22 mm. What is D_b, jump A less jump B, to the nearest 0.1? 1.0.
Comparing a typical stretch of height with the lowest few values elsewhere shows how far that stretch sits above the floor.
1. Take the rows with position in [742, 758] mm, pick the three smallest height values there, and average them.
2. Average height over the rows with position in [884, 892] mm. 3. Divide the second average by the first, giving 1.03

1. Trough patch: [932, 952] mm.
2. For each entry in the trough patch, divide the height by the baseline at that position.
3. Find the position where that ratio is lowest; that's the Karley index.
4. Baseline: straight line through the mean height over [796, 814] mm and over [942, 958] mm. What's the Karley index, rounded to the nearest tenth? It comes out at 935.0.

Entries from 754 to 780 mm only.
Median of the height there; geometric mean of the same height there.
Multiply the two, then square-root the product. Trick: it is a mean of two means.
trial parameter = 73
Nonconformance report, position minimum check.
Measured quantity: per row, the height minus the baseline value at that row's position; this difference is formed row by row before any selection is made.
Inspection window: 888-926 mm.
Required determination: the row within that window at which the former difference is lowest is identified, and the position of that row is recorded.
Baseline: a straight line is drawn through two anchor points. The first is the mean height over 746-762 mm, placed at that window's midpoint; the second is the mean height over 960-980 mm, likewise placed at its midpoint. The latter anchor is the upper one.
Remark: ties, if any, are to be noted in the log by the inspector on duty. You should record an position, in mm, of 911.0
